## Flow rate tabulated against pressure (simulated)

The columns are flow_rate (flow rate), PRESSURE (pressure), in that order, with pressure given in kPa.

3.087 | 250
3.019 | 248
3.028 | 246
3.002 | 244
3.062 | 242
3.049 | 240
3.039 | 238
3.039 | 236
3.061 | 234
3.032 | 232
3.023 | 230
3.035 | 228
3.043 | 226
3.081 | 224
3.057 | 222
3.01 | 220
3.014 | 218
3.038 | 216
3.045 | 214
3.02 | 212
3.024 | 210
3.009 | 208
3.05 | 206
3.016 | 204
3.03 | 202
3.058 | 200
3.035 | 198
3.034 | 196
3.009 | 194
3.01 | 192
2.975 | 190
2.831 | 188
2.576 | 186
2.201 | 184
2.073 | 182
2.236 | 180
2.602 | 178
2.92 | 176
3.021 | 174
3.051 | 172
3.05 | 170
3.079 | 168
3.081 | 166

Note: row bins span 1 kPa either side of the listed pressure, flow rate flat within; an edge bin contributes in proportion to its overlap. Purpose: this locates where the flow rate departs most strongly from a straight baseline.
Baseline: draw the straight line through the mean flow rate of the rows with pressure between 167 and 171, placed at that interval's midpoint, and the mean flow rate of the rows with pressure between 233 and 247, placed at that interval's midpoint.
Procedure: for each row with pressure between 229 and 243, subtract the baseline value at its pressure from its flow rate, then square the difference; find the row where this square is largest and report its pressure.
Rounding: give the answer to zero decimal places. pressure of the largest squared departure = 242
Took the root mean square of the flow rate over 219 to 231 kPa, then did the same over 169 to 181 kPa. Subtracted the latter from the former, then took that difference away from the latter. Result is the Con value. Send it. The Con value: 2.6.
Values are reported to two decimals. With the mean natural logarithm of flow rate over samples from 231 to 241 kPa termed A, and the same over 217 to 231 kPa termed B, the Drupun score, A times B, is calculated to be 1.24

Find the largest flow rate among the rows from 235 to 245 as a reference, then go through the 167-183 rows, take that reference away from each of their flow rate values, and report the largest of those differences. 0.017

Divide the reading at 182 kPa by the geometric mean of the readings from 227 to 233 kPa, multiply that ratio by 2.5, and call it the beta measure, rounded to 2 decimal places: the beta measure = 1.71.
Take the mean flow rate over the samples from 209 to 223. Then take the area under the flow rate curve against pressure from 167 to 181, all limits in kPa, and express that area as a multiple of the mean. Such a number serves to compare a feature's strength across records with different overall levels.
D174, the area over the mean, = 13.2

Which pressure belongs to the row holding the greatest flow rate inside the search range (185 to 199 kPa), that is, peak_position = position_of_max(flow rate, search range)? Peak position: 198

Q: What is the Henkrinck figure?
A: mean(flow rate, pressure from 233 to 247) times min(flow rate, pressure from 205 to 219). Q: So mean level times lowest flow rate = 9.1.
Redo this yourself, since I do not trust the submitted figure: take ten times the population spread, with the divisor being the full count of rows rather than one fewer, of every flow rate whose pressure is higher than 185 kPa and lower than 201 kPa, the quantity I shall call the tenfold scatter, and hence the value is 1.53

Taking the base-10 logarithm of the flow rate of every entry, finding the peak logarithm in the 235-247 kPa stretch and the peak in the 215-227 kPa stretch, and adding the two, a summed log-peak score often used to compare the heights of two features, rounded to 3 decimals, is 0.975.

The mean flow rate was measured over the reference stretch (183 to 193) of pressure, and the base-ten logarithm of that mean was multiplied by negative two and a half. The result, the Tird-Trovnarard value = -1.09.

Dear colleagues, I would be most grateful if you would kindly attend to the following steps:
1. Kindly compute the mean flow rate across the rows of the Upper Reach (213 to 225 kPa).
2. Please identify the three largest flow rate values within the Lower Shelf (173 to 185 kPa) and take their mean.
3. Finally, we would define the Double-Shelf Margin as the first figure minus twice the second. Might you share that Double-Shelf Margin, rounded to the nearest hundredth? -2.65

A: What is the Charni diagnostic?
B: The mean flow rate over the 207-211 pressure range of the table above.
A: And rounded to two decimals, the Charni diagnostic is 3.02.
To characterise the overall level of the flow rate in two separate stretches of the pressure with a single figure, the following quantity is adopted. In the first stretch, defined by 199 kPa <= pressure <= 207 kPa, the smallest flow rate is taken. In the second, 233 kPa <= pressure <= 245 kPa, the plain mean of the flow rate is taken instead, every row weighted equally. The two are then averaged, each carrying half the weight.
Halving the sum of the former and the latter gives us 3.0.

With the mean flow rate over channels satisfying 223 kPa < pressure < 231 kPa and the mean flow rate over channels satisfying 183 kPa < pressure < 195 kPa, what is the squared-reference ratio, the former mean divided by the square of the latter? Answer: 0.398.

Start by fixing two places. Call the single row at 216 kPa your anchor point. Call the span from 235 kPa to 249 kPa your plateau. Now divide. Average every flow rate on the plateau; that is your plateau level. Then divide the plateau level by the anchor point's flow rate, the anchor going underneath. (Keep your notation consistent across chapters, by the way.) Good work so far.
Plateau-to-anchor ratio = 1.00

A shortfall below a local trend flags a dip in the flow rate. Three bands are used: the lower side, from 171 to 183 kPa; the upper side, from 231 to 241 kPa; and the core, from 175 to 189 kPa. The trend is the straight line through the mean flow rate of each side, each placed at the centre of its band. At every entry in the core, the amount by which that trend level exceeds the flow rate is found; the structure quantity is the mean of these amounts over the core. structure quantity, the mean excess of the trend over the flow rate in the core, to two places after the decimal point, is 0.19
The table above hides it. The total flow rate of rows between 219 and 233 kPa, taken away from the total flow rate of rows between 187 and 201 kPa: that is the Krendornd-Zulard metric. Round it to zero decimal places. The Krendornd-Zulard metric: 0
